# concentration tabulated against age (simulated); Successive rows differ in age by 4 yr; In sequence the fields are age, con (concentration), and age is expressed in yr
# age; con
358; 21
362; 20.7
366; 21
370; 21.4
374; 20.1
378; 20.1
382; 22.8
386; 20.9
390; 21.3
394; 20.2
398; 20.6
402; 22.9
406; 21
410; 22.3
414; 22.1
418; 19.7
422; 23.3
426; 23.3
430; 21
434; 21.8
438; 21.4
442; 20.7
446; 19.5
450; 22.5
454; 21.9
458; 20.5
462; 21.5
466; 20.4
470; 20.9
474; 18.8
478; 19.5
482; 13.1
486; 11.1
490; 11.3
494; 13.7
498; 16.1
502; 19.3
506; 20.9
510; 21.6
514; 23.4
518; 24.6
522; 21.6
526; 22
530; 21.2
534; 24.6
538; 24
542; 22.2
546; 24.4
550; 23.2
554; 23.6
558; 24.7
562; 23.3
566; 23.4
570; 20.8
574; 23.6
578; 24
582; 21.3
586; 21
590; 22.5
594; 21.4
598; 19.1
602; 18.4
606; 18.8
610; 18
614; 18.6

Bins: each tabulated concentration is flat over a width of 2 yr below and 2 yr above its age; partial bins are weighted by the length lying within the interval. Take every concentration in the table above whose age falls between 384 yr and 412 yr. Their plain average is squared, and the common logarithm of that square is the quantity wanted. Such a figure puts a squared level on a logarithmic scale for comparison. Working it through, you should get 2.66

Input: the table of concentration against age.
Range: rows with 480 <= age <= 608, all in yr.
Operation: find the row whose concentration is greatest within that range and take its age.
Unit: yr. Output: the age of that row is 558 yr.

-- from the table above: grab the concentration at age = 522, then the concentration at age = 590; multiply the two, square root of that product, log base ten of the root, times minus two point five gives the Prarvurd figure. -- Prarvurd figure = -3.36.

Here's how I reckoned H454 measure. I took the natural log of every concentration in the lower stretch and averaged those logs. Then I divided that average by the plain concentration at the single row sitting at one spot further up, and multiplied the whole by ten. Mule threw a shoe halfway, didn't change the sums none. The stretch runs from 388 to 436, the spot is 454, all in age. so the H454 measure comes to 1.4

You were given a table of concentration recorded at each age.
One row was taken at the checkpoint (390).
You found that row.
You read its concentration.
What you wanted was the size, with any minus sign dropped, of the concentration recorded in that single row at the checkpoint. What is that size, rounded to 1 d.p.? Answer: 21.3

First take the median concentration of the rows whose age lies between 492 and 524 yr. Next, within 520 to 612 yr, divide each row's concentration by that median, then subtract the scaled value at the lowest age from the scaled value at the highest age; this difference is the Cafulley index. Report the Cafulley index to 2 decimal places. -0.17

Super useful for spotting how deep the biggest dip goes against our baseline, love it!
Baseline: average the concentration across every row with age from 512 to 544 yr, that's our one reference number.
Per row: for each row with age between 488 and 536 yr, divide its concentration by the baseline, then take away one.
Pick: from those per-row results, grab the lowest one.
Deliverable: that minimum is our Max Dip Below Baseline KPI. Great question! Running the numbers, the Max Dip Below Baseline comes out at -0.5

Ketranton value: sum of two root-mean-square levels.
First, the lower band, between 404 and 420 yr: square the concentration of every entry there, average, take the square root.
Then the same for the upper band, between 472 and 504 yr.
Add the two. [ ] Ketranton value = 37.0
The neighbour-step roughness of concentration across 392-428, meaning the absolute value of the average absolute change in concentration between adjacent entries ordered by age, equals 1.5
